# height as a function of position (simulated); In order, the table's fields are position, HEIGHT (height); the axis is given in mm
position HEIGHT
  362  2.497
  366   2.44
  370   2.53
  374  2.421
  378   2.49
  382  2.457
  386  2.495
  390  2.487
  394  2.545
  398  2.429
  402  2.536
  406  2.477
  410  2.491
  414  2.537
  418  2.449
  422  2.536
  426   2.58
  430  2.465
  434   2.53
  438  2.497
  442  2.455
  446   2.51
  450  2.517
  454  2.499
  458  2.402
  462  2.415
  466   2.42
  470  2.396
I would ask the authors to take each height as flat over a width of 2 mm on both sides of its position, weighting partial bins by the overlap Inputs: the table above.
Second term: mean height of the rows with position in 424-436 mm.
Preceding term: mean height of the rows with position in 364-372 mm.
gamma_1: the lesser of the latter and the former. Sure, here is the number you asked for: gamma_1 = 2.485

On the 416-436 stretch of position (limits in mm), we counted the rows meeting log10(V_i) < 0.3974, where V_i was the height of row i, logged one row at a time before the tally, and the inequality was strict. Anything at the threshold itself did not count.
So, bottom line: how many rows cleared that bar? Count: 2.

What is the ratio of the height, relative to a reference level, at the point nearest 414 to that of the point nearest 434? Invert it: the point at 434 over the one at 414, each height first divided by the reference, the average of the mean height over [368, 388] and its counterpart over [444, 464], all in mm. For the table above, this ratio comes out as 1.00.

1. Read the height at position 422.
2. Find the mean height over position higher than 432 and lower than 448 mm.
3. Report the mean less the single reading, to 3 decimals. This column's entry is -0.038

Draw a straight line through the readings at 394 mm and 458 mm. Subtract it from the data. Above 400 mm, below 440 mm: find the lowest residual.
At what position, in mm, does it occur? 418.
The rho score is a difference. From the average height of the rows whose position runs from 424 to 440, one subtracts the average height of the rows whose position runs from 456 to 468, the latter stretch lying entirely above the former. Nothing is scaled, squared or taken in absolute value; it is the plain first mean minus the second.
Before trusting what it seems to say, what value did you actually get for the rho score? 0.106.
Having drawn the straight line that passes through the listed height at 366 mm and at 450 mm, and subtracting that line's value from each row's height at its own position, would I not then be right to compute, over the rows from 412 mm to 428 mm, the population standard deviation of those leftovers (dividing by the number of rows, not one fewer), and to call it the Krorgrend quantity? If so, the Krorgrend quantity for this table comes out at 0.0457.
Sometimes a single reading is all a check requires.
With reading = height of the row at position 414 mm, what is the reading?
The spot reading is 2.537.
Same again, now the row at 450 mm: 2.517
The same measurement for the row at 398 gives 2.429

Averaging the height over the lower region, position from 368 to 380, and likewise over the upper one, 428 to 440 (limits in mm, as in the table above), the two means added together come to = 4.98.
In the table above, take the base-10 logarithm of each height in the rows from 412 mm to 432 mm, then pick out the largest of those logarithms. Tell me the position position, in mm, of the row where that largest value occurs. 426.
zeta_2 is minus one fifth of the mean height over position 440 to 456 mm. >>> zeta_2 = -0.499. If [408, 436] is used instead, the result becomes -0.503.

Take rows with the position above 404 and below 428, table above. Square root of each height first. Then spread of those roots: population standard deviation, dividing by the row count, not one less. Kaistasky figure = 0.0138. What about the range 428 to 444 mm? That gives 0.0093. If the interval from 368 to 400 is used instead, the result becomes 0.0131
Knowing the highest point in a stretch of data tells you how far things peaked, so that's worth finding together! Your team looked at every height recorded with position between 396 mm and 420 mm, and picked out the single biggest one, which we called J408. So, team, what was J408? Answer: 2.537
